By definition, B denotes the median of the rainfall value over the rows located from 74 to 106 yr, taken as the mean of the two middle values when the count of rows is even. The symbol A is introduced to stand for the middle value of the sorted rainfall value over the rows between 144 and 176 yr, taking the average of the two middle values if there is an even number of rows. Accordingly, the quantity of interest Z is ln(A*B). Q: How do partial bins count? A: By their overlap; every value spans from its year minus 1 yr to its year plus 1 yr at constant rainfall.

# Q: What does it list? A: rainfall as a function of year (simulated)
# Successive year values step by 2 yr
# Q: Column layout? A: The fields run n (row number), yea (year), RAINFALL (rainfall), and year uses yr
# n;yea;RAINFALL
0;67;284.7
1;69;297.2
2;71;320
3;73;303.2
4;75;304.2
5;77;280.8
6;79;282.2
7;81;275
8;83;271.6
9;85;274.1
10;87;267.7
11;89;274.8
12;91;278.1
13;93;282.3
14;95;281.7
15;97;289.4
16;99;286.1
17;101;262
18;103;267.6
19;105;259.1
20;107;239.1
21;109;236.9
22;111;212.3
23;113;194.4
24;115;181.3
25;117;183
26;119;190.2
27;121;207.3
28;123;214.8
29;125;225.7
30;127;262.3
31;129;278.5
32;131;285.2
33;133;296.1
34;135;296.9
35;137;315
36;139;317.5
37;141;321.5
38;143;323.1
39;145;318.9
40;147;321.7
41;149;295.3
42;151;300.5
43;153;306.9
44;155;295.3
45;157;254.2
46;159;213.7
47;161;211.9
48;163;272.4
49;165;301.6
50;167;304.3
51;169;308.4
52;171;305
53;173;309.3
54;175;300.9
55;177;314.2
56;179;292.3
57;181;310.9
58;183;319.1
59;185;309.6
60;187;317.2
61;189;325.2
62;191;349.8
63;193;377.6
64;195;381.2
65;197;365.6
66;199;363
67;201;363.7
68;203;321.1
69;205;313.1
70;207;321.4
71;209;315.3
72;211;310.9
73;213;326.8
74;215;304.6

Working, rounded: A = 301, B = 277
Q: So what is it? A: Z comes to 11.33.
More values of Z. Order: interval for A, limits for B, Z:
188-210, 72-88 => 11.48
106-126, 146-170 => 11.04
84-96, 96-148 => 11.20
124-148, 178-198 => 11.50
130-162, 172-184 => 11.44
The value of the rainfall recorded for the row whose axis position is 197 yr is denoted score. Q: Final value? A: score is 365.6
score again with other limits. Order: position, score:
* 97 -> 289.4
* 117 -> 183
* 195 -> 381.2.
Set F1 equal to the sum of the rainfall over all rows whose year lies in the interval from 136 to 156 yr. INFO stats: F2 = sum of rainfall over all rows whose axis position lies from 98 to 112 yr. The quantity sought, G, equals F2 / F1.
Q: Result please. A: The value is 0.6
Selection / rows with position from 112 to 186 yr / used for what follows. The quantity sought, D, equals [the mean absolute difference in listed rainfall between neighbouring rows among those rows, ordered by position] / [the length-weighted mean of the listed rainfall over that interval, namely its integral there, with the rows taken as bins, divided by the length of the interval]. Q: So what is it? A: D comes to 0.048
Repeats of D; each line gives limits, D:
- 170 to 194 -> 0.043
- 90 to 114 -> 0.042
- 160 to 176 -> 0.056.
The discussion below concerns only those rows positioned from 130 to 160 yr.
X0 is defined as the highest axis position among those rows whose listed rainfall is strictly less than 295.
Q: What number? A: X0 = 159 yr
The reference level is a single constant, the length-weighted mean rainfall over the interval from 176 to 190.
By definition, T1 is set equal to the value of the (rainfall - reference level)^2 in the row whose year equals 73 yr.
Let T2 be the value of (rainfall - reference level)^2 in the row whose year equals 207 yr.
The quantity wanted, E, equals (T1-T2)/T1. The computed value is 0.1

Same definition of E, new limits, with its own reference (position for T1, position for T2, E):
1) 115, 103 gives 0.9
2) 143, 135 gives -1.3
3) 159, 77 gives 0.9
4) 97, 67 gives -0.4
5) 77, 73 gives 0.9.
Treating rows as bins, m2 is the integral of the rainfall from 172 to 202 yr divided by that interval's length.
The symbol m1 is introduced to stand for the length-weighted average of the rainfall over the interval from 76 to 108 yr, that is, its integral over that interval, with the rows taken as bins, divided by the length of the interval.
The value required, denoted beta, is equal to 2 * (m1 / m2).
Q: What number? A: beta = 1.64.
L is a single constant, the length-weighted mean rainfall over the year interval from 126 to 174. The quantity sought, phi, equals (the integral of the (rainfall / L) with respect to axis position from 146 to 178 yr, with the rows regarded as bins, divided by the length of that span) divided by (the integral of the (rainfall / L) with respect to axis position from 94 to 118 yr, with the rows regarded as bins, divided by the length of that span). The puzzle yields 1.20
